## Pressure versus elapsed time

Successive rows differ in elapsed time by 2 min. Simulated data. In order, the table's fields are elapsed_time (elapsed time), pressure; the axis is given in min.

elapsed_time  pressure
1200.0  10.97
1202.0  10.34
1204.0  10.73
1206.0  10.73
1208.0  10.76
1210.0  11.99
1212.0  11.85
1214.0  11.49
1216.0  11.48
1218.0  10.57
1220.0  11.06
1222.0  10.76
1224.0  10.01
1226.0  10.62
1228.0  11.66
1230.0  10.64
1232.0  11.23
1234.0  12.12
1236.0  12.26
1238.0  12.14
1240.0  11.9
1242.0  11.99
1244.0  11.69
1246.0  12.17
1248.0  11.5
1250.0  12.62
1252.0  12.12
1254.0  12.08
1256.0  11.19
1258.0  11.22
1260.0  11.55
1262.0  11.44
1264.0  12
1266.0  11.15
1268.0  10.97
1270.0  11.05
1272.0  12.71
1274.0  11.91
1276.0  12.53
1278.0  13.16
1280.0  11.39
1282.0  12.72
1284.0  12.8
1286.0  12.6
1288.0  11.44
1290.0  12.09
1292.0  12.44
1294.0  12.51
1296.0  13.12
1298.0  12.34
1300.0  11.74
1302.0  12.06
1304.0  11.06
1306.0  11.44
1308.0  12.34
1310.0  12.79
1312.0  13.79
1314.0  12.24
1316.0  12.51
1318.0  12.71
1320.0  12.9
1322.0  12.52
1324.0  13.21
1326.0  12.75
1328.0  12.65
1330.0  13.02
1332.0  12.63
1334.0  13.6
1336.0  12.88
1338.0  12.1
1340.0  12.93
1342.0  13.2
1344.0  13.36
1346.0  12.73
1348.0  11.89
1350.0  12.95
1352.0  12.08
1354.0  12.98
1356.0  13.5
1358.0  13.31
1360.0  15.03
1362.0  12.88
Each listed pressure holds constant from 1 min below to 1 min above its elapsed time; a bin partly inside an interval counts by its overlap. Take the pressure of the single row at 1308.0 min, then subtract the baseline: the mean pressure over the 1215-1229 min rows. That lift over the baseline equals 1.46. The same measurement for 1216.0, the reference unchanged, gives 0.60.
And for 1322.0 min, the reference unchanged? 1.64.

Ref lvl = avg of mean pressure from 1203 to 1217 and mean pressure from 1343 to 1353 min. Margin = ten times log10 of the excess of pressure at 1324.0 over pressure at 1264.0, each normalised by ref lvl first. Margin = -9.9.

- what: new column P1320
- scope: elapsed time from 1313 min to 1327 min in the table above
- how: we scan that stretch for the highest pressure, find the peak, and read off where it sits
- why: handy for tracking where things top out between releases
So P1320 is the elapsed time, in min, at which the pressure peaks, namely 1324.0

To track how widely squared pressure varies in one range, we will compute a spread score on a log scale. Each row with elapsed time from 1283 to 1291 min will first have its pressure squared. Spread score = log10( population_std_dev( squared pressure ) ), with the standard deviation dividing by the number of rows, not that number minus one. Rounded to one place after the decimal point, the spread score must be 1.1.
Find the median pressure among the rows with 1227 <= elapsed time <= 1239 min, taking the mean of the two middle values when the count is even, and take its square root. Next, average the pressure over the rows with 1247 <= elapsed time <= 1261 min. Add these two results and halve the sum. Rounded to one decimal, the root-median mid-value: 7.6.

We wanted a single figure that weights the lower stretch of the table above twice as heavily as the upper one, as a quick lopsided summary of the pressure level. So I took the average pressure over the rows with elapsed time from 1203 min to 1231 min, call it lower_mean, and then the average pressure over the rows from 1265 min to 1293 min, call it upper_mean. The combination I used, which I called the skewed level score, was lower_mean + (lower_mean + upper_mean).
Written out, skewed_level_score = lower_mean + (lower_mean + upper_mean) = 34.1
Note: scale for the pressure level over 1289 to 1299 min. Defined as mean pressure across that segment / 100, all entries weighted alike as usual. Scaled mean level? 0.125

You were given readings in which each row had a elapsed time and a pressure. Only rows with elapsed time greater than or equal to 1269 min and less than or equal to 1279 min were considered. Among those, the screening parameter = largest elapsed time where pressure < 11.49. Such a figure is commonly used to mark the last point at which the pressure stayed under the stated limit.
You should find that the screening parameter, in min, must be 1270.0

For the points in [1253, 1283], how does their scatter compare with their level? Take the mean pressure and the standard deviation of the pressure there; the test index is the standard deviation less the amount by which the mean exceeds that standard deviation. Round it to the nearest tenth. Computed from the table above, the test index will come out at -10.4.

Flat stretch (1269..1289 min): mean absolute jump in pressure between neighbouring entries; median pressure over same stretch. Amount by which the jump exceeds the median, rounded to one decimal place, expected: -11.6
